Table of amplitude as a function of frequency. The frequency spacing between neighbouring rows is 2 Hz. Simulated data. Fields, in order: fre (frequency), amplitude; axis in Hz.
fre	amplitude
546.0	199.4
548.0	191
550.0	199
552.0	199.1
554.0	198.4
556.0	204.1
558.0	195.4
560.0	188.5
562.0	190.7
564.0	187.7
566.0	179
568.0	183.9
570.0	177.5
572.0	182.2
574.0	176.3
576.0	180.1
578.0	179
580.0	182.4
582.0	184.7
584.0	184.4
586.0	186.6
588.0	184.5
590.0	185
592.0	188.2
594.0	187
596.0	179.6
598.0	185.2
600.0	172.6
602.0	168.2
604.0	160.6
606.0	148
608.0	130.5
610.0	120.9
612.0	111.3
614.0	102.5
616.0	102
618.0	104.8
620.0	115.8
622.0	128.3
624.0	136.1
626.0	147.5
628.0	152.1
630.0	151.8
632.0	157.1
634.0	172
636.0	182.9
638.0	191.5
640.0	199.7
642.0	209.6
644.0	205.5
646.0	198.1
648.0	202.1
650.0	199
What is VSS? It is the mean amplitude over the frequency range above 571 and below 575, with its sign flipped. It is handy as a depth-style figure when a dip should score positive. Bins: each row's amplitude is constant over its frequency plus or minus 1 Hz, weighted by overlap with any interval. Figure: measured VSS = -179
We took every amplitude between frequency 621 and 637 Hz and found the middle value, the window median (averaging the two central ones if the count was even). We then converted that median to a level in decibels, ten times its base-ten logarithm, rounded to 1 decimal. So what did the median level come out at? 21.8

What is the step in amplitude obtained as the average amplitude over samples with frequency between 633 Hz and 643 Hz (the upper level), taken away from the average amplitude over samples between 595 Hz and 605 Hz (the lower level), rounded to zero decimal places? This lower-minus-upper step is -18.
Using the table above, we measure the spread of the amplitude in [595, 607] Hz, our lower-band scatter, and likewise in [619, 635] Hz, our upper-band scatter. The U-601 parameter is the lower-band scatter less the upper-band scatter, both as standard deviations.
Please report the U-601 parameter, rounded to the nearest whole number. -4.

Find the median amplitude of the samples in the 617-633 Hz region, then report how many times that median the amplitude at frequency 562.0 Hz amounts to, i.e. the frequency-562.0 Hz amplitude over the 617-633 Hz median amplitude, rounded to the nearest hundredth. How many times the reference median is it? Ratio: 1.34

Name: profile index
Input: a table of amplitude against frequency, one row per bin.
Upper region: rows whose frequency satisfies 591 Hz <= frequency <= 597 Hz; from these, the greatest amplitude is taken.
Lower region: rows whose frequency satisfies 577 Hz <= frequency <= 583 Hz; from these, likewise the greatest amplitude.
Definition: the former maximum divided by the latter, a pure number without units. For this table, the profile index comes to 1.02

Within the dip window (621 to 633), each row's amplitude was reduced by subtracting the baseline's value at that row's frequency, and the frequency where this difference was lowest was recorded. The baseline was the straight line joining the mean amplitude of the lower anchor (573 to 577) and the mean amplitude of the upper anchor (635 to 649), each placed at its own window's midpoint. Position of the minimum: 622.0 Hz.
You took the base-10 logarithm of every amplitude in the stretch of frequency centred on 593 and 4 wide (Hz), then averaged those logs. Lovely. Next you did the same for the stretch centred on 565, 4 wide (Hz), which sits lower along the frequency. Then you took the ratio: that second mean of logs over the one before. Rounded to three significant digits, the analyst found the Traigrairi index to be 0.996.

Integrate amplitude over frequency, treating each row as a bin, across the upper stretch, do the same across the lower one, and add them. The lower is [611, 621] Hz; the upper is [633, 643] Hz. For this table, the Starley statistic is 2984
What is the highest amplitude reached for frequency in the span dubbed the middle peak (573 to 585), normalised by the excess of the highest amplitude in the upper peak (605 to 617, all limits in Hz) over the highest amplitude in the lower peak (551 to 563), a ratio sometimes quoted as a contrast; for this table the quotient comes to -3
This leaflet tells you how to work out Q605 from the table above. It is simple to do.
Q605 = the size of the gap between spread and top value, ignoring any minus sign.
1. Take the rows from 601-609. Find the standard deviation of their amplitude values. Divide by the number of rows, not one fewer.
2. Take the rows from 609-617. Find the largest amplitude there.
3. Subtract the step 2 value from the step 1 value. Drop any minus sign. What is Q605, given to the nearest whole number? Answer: 107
